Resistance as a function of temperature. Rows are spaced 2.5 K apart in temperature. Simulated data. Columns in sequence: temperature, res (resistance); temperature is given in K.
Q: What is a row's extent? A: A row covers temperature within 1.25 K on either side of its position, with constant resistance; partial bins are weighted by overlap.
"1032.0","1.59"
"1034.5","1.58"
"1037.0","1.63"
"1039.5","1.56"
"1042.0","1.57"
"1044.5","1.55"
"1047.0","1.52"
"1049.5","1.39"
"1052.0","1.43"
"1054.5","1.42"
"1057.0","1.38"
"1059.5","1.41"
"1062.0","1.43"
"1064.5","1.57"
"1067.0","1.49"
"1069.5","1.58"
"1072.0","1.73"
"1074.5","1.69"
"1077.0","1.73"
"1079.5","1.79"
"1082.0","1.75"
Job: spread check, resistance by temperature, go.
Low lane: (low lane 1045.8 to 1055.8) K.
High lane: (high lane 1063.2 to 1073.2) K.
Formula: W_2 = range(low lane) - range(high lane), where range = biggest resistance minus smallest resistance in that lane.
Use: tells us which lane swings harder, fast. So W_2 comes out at -0.11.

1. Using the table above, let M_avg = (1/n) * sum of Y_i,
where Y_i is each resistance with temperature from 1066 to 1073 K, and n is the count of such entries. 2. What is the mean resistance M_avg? 1.60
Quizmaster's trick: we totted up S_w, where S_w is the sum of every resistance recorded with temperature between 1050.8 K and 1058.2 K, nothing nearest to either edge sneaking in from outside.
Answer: 4.2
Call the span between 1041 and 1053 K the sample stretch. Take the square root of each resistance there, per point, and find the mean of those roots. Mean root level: 1.22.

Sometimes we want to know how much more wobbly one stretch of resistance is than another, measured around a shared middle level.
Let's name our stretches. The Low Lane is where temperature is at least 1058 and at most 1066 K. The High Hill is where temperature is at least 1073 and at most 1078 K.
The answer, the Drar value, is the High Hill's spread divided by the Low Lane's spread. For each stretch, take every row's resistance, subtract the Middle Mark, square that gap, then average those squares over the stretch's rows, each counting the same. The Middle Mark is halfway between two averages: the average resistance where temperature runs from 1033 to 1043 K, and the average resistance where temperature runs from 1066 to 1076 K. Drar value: 0.5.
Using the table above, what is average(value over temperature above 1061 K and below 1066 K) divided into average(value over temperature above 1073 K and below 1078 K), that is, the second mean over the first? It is 1.14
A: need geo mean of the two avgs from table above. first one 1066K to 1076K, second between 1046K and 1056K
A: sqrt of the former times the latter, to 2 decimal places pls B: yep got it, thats 1.53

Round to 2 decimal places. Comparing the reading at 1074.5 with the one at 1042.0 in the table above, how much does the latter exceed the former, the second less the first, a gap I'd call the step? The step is -0.12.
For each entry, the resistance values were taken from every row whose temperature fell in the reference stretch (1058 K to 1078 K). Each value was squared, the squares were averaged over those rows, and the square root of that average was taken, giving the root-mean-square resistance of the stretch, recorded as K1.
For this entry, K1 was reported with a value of 1.583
